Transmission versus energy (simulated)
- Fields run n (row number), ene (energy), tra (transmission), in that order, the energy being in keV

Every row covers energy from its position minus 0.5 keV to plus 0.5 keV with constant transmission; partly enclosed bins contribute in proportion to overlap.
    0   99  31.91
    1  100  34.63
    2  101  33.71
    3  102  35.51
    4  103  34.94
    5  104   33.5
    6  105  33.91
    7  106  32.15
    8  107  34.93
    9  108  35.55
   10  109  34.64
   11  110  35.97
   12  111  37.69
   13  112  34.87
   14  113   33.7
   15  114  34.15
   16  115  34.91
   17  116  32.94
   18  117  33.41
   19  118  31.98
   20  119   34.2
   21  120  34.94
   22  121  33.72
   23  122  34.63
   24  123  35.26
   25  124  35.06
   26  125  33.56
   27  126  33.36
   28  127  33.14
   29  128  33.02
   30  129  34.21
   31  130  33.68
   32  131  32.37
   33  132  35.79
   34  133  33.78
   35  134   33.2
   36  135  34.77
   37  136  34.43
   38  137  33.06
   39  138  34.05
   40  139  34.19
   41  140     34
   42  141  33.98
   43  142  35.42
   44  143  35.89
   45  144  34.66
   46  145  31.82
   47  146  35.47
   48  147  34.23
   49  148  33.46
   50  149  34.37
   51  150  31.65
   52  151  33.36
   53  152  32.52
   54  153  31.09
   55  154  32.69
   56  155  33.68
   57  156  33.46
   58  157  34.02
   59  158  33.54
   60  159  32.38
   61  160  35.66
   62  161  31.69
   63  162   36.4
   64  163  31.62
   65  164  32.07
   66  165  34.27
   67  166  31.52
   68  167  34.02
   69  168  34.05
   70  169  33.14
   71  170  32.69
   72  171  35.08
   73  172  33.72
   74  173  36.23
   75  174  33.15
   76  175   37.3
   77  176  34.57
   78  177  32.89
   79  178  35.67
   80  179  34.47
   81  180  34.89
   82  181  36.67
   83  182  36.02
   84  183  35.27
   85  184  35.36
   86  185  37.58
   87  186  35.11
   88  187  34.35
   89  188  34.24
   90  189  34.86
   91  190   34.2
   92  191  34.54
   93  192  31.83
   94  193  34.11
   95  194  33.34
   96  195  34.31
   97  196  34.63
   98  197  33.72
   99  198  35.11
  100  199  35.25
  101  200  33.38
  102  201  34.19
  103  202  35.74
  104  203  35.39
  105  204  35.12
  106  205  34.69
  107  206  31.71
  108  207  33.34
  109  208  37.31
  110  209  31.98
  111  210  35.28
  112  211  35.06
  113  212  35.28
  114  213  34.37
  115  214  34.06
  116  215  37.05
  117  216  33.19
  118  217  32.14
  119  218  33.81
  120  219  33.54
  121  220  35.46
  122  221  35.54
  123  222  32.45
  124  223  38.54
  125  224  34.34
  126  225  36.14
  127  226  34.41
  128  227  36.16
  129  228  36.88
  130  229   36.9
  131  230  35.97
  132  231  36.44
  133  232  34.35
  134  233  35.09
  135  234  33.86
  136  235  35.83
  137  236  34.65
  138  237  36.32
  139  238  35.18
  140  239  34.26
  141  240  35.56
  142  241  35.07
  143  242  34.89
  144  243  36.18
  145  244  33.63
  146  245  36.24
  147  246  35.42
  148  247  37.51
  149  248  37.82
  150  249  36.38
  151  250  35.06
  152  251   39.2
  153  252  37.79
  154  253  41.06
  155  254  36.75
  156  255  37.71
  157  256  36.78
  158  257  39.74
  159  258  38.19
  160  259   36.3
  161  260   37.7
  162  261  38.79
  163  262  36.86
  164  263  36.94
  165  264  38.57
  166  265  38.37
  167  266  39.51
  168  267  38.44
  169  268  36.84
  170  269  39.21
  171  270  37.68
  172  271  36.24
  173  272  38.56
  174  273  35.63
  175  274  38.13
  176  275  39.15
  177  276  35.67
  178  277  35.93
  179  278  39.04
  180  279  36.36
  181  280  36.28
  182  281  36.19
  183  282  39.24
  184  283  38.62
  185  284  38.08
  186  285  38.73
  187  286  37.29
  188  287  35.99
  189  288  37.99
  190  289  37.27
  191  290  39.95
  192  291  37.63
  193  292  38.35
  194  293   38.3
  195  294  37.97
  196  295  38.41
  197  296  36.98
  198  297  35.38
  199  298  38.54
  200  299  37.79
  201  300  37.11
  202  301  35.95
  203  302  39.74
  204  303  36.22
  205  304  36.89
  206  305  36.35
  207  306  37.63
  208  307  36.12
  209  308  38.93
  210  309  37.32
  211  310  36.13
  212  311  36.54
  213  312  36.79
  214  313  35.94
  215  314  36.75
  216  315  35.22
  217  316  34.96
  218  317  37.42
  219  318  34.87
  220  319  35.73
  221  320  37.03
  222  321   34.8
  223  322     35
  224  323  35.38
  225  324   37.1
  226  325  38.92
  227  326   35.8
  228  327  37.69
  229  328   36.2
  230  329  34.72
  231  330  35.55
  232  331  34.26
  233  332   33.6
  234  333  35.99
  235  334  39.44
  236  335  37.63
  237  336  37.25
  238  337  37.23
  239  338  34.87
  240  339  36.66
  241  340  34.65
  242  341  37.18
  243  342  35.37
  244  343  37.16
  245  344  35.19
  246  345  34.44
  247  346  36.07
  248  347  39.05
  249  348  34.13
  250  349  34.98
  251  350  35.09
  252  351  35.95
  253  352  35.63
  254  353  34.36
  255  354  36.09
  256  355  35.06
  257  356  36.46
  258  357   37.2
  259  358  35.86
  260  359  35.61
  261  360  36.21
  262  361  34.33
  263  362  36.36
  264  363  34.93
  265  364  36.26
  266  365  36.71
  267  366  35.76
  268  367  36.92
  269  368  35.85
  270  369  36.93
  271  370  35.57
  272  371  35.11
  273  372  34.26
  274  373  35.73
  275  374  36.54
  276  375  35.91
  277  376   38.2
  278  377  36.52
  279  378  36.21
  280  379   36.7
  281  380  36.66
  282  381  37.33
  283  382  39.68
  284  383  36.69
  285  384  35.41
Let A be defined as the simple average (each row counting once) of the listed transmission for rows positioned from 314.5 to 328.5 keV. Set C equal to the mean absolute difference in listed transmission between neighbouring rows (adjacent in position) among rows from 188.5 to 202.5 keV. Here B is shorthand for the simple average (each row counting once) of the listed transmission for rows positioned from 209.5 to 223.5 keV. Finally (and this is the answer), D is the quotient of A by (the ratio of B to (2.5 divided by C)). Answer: 2.30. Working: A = 36.2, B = 34.7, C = 1.13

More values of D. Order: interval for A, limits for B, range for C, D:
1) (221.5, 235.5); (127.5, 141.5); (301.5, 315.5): 2.01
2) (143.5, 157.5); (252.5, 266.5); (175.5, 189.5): 1.83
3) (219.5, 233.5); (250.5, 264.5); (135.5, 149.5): 1.99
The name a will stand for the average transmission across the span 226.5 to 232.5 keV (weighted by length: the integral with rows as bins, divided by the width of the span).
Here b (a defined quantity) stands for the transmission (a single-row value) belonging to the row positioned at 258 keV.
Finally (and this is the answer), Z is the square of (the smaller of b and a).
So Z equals 1304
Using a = 36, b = 38.19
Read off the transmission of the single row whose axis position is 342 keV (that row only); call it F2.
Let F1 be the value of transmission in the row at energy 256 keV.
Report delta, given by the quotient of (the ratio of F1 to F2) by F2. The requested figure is 0.029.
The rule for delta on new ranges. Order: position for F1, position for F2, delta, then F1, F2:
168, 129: 0.029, 34.05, 34.21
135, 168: 0.030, 34.77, 34.05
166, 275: 0.021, 31.52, 39.15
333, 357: 0.026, 35.99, 37.2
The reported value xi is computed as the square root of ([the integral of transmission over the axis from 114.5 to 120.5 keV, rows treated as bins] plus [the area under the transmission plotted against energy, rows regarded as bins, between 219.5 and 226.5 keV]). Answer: 21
